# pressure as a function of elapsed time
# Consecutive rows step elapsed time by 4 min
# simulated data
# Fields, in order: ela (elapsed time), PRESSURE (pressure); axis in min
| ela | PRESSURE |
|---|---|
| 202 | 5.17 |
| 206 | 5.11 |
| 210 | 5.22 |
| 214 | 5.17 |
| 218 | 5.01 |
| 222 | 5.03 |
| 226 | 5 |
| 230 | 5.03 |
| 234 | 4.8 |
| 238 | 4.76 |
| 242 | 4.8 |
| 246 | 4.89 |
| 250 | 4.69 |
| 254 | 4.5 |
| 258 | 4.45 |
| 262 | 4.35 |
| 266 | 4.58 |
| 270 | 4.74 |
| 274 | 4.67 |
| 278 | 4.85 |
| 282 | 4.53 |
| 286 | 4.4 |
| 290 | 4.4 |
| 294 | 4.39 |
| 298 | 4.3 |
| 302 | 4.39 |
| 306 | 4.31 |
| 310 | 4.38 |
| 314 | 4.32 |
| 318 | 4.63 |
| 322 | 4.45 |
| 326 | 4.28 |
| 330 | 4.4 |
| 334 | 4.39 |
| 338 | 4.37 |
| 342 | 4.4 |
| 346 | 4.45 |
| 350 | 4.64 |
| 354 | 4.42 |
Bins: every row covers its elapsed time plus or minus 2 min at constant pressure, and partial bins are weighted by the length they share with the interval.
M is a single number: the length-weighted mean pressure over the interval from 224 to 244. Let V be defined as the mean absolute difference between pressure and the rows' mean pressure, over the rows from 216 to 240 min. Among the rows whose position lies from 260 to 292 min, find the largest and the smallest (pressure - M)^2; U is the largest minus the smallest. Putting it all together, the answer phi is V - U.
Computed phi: -0.17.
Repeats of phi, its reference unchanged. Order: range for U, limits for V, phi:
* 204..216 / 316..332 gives 0.04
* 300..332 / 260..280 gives -0.16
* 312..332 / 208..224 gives -0.21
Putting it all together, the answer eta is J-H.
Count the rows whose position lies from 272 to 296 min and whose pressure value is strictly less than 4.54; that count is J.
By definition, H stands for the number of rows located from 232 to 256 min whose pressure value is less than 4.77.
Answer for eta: 1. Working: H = 3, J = 4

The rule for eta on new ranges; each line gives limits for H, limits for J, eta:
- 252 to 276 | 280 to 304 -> 0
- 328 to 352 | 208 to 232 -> -6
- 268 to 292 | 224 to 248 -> -5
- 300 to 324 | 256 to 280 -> -4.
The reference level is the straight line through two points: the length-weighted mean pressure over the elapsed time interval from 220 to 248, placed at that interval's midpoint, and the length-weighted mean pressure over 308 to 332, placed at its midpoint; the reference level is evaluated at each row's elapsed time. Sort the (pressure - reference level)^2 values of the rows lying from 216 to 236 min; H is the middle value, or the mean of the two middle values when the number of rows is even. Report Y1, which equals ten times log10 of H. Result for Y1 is -24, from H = 0.004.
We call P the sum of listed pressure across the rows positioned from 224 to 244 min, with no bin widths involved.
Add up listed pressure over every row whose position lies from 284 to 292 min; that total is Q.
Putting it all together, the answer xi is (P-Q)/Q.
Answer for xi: 1.8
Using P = 24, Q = 9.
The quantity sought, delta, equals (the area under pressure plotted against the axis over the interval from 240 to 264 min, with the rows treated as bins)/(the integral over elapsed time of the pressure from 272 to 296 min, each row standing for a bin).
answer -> 1.02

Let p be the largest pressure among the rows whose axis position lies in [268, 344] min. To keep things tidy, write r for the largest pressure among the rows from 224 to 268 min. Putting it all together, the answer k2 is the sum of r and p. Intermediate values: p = 4.85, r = 5.03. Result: 9.88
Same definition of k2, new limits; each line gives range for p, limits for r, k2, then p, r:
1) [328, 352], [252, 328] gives 9.49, 4.64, 4.85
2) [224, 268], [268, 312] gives 9.88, 5.03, 4.85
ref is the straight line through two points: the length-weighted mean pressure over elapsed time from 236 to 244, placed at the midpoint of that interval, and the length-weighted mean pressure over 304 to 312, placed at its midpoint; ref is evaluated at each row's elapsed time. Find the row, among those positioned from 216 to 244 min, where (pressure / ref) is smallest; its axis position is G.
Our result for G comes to 238 min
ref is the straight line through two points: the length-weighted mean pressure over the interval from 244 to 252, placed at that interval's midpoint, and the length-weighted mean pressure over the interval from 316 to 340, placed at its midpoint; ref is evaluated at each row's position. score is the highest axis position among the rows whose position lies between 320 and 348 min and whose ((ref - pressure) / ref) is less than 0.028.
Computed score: 346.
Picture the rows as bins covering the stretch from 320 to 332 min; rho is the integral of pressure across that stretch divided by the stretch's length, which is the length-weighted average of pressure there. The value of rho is 4.4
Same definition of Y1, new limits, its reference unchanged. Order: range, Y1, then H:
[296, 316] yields -18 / 0.015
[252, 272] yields -11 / 0.082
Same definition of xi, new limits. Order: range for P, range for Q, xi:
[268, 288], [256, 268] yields 0.7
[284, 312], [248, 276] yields 0.0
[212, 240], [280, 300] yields 0.6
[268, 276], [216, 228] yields -0.4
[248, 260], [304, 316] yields 0.0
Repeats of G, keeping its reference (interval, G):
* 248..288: 262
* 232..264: 262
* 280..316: 298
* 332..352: 334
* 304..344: 306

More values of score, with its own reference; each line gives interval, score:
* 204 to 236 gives 234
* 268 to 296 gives 282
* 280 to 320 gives 318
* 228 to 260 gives 250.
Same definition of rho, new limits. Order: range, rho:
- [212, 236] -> 5.0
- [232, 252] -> 4.8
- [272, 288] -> 4.6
